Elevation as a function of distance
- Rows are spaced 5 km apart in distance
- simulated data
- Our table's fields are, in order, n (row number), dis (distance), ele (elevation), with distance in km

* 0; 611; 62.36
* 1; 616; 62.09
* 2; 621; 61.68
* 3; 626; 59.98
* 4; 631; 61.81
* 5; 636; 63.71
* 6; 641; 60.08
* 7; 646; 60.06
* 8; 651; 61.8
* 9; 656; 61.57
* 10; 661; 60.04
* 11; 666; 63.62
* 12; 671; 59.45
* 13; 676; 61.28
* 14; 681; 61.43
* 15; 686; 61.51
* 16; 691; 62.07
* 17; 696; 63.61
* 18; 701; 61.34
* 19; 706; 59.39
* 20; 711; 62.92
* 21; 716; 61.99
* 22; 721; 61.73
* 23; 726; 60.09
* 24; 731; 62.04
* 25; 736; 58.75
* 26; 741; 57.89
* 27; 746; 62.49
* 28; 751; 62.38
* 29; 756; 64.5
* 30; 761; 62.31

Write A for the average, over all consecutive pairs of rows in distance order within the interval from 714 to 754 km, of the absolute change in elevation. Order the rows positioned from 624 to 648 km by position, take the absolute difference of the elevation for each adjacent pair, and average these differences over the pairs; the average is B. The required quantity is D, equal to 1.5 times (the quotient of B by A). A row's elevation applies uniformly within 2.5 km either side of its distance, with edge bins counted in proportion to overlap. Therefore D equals 1.5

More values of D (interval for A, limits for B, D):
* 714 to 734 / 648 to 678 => 2.7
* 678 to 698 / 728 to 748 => 6.0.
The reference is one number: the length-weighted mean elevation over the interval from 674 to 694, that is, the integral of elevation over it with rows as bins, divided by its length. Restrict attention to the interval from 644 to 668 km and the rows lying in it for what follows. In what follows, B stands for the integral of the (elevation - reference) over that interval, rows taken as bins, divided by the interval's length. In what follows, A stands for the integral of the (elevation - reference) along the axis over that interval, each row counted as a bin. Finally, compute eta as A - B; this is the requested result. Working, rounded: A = -6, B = -0.2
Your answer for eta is -5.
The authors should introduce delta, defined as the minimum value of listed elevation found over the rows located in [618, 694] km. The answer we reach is 59.45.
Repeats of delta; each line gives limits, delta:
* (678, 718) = 59.39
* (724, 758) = 57.89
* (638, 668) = 60.04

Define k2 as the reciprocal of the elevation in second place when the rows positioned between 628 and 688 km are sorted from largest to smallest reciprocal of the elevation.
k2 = 0.0167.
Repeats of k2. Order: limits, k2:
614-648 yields 0.0167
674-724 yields 0.0163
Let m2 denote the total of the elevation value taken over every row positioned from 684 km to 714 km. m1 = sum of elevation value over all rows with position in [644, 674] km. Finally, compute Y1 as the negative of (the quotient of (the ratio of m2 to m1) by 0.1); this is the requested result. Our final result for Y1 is -10.1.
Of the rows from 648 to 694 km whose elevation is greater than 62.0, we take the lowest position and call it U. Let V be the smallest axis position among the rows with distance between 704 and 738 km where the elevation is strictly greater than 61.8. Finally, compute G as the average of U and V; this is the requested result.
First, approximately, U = 666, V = 711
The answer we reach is 688.5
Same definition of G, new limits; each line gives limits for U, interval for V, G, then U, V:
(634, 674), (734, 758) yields 691.0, 636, 746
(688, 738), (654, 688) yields 678.5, 691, 666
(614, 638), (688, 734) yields 653.5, 616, 691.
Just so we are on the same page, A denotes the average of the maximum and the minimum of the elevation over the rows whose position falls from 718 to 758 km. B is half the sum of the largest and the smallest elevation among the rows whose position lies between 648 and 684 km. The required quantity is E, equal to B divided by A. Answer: 1.01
